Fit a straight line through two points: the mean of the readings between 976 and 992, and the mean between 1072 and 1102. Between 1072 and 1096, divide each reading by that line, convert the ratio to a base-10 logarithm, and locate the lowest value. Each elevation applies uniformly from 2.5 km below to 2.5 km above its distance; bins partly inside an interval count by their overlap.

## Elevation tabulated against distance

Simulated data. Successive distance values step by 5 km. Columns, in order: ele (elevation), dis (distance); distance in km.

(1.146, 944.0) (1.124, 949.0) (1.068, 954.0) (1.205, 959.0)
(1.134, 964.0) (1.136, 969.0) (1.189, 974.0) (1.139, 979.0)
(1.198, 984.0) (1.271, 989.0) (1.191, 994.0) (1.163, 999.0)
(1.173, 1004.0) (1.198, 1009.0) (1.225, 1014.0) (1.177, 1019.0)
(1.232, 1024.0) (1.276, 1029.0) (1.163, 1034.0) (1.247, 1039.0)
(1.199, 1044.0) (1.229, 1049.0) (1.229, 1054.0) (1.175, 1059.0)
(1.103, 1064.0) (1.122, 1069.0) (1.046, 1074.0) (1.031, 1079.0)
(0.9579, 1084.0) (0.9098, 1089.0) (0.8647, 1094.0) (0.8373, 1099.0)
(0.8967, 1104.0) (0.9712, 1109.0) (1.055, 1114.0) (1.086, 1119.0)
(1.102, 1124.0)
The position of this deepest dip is 1094.0 km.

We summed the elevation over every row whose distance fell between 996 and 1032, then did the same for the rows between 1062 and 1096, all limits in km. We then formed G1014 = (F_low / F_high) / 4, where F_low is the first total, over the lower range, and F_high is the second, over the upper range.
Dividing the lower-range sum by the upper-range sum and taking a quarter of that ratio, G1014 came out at 0.30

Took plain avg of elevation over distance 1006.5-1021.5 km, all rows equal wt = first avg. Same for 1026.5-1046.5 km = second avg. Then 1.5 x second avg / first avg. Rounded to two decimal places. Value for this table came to 1.53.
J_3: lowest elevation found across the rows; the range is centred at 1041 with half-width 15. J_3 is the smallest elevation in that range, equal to 1.163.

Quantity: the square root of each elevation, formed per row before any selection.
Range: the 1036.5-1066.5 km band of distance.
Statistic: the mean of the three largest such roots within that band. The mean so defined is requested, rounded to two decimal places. 1.11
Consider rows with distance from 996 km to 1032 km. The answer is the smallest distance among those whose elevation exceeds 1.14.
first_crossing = 999.0 km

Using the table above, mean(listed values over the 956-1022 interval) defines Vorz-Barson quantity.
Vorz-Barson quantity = 1.18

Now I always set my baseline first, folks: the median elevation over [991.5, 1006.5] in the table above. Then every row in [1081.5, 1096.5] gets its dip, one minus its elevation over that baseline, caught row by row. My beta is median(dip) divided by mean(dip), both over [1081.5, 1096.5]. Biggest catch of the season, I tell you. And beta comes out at 1.00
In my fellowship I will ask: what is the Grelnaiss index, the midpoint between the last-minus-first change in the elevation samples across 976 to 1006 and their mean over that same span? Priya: 0.612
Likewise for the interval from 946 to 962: 0.607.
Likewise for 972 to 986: 0.592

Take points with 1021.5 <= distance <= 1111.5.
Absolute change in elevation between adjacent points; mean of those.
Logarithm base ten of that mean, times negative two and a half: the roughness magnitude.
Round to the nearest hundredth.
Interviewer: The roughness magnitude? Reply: 3.21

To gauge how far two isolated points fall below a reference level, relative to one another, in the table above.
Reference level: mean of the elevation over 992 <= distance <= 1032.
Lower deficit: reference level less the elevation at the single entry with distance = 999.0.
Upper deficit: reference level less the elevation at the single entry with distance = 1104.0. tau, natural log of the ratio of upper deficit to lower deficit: 2.0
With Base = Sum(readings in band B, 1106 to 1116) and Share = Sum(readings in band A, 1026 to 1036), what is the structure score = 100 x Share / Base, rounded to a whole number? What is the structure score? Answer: 120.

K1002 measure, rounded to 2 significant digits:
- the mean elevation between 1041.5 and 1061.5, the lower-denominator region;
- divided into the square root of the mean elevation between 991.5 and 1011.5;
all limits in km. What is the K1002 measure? 0.90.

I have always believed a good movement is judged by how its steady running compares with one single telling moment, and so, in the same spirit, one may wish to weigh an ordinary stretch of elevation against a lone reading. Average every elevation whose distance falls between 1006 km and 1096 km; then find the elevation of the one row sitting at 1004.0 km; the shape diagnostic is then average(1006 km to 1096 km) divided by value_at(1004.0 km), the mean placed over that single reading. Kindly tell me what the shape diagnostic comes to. 0.97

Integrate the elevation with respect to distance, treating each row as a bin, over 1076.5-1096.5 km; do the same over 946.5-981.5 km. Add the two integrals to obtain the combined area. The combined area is 59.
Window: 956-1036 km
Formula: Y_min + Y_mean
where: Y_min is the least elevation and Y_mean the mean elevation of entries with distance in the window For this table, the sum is 2.33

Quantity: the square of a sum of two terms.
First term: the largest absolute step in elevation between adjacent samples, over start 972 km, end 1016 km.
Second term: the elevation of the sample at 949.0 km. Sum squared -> 1.45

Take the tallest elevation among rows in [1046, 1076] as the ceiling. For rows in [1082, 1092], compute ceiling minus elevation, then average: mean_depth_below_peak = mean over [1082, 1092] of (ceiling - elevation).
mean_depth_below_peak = 0.30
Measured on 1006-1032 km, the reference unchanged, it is 0.01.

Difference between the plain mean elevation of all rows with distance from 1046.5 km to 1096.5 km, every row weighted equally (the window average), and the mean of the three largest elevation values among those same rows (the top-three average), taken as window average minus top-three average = -0.144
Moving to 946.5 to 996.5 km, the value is -0.059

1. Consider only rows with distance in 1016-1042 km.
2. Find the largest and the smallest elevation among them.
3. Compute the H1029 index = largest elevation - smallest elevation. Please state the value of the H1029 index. 0.113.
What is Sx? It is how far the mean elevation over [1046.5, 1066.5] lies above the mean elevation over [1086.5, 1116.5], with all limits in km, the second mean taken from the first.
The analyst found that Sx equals 0.26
